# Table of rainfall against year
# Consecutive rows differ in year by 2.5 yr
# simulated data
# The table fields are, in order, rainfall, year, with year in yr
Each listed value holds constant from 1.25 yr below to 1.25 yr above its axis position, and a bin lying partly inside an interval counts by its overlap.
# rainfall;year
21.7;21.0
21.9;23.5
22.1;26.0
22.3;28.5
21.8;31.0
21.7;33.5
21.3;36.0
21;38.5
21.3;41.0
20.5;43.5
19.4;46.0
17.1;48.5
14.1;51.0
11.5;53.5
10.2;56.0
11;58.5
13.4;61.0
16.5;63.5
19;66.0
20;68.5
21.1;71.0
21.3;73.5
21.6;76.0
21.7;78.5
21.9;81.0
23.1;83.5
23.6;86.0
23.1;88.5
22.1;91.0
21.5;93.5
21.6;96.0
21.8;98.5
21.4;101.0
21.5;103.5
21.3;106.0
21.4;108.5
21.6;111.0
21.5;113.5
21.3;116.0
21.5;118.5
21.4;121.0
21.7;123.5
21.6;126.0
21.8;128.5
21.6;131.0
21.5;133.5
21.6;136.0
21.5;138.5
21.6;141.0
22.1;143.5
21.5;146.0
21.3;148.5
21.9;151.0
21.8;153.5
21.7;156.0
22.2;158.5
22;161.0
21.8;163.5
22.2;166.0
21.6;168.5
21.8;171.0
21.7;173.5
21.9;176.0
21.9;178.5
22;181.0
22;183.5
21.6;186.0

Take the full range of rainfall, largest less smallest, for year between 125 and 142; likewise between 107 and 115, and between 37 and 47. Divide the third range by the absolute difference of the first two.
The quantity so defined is 19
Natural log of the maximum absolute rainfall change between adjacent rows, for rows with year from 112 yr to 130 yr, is -1.2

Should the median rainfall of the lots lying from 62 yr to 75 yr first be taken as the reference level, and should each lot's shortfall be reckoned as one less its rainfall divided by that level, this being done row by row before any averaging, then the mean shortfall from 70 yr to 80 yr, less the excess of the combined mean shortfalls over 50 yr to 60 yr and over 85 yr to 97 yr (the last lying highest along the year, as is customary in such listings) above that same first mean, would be -0.44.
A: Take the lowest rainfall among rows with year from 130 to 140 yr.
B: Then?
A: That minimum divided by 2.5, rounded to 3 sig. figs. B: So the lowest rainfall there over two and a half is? 8.60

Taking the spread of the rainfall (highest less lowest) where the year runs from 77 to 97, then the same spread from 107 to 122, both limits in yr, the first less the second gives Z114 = 1.8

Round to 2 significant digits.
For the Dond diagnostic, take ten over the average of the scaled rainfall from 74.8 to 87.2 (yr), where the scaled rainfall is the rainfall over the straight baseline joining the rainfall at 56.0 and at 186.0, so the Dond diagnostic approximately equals 5.5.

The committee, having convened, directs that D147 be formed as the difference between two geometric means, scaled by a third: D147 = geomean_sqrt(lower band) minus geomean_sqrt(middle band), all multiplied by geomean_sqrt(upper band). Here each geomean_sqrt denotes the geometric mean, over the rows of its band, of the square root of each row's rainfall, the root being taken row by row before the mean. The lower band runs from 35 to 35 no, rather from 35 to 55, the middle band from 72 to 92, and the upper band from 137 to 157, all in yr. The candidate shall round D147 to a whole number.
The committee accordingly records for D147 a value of -2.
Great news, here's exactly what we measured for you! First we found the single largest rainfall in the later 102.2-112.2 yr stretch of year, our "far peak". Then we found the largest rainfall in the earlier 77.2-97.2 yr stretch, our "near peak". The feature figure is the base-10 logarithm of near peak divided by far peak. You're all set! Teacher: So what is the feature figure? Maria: 0.038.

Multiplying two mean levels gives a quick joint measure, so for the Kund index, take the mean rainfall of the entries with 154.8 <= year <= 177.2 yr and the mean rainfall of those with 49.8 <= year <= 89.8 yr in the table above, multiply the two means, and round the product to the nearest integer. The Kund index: 401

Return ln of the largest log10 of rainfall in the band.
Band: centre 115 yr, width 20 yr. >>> 0.2900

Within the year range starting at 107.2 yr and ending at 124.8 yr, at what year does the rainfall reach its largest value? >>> 123.5 yr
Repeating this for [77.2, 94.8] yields 86.0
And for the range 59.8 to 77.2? 76.0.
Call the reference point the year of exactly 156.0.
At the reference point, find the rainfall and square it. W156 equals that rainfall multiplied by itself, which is 471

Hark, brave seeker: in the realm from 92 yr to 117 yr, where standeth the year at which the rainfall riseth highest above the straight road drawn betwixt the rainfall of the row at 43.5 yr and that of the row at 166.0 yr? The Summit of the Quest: 98.5 yr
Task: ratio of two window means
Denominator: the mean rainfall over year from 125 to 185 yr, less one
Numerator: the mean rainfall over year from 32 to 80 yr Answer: 0.87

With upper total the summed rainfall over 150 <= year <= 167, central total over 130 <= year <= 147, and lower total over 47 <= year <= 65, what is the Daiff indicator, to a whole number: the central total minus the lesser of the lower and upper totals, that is 58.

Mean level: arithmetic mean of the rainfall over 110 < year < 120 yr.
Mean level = 21.5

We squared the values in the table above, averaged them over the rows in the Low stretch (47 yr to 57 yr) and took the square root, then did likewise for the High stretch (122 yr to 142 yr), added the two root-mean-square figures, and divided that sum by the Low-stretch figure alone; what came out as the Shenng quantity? 2.6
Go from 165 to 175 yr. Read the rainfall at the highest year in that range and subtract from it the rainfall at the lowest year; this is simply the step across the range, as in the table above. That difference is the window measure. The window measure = -0.5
